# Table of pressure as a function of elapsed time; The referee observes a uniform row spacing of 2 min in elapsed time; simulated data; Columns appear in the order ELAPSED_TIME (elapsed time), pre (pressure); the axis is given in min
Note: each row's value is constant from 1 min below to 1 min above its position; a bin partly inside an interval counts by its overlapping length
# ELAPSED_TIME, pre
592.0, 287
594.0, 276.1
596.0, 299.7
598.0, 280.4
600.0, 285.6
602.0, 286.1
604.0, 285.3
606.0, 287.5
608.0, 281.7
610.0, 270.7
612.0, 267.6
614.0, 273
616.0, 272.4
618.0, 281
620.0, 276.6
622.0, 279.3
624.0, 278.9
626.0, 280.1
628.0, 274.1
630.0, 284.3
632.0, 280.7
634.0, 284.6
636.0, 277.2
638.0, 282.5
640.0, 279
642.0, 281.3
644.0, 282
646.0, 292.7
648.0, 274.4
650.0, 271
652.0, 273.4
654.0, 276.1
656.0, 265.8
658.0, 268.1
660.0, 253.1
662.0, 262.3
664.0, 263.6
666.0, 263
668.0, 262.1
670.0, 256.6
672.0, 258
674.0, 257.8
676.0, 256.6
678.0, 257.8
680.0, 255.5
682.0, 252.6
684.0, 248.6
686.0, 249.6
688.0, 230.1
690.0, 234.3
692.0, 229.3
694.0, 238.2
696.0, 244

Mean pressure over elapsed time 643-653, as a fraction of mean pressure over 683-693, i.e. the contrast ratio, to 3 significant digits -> 1.17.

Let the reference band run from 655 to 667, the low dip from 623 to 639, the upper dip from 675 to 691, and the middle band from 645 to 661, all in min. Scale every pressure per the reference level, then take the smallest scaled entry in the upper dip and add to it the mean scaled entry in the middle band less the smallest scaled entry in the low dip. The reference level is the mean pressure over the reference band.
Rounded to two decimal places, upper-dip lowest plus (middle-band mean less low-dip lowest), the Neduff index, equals 0.87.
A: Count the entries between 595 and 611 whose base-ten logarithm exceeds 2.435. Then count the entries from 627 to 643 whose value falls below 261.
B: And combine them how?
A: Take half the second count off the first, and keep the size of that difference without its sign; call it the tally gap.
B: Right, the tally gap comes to 7.0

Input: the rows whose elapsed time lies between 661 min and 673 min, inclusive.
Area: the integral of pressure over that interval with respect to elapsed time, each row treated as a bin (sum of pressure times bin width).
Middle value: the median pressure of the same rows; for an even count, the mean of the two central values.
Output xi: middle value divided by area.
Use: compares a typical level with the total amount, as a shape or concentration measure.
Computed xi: 0.0837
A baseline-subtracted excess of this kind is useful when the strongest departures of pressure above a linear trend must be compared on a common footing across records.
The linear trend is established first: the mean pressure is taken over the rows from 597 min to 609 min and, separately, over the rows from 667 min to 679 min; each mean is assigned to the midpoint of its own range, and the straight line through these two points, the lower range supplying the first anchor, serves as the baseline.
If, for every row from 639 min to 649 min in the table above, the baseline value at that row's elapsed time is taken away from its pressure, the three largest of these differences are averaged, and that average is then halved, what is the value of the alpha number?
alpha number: 8.1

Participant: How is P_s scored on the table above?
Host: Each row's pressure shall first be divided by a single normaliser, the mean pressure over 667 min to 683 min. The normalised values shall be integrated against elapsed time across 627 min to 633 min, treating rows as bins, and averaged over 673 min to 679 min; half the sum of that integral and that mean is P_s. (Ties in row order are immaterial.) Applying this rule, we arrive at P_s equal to 3.764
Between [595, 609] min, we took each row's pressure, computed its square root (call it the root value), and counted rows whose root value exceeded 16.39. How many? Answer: 7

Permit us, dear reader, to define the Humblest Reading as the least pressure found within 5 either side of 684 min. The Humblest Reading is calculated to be 230.1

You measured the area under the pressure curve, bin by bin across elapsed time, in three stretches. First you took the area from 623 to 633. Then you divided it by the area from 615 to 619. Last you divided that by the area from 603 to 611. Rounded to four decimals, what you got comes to 0.0011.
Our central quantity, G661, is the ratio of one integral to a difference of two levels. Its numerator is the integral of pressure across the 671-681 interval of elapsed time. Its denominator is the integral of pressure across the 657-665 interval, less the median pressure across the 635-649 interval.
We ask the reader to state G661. 1.4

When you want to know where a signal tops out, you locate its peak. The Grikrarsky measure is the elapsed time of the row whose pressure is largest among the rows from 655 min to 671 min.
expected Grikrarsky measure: 658.0 min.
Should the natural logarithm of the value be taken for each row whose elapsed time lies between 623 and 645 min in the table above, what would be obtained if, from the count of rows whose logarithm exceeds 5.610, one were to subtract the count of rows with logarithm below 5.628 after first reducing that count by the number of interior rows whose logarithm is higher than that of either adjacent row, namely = 13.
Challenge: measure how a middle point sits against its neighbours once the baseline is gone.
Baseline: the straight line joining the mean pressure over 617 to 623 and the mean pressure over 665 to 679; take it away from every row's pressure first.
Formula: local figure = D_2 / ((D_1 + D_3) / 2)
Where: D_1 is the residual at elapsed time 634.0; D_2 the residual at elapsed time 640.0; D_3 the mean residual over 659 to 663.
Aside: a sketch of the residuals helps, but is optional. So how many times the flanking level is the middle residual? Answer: 2.8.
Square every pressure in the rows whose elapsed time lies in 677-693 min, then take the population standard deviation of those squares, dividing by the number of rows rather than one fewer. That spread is 5286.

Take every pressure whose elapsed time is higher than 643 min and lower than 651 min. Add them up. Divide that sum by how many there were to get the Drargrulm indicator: 280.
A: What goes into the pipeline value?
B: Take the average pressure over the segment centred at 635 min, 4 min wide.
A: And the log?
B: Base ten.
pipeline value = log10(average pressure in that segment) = 2.449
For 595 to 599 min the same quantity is 2.462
